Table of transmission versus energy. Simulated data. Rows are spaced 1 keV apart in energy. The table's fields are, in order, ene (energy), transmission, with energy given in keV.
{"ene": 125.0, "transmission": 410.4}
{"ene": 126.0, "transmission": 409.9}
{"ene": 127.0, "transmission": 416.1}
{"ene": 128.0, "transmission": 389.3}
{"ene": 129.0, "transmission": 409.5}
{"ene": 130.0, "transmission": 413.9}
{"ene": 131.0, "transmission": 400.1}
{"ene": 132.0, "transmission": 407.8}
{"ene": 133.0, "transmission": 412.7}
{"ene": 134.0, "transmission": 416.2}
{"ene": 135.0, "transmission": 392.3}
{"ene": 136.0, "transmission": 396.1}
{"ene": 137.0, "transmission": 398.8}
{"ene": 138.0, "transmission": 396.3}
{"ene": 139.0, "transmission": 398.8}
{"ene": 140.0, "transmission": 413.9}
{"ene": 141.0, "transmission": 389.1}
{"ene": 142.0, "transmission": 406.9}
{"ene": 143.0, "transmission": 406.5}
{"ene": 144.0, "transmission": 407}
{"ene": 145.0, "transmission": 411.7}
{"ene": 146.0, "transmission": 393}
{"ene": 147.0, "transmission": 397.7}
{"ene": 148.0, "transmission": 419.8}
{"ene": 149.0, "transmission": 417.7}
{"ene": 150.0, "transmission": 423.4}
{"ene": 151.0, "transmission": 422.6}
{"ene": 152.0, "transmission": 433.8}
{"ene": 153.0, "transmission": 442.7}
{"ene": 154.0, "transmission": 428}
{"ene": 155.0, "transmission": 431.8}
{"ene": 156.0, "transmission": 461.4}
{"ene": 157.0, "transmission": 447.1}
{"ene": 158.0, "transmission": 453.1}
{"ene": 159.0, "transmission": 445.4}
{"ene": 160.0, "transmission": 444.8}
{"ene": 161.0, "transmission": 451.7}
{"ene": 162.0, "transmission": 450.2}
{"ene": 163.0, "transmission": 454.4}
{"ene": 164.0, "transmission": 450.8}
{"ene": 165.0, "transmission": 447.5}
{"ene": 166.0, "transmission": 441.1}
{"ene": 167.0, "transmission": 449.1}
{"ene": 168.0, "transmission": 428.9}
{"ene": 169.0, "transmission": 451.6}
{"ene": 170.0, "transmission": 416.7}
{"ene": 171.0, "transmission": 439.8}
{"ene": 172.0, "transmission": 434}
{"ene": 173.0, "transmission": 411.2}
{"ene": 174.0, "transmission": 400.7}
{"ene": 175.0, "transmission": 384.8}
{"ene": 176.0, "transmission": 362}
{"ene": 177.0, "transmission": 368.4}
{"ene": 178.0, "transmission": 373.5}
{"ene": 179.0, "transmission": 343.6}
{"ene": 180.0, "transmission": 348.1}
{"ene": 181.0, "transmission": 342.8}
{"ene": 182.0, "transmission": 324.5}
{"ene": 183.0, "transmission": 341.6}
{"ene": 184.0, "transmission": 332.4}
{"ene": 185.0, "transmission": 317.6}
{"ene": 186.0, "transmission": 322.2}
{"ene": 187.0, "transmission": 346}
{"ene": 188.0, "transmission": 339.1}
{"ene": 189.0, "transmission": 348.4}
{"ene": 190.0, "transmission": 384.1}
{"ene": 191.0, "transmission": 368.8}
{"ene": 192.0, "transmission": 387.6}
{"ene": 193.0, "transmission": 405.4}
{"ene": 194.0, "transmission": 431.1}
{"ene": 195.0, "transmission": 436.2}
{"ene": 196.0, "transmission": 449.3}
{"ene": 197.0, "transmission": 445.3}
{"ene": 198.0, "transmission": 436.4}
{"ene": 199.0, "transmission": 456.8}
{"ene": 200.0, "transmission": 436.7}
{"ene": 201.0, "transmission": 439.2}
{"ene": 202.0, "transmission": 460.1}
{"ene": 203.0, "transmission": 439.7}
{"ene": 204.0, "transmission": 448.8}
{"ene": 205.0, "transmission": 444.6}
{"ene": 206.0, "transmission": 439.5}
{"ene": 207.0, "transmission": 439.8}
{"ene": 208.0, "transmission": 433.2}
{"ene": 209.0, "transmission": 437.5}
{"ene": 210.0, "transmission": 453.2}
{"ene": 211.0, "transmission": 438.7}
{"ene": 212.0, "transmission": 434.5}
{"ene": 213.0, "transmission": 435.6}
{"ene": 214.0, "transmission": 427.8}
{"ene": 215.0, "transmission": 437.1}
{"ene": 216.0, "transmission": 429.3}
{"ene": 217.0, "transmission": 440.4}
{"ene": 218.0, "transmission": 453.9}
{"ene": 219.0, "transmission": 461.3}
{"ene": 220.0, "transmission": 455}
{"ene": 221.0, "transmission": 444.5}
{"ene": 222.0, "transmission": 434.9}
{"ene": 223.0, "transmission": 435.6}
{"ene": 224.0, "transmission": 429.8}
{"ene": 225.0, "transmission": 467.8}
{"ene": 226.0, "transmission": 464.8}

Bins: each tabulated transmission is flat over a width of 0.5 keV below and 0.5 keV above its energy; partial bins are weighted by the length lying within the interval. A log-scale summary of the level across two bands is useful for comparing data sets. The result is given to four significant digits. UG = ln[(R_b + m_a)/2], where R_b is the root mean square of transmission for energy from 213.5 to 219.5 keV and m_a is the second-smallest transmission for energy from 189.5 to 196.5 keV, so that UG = 6.023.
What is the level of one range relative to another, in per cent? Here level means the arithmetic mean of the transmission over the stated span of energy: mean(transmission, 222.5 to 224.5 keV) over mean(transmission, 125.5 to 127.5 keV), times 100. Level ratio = 105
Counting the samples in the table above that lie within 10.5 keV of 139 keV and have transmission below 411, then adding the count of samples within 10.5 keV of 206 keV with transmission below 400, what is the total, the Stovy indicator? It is 14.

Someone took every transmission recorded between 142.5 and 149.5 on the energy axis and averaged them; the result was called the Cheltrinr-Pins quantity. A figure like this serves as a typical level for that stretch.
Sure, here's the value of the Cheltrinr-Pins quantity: 408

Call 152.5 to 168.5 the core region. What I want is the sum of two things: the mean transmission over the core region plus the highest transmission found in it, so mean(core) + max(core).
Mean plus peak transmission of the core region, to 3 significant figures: 907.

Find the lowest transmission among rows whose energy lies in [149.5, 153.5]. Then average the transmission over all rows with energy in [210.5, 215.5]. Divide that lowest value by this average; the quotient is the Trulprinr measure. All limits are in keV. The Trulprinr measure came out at 0.97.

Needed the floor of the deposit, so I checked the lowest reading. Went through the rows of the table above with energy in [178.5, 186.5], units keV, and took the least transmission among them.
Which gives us 317.6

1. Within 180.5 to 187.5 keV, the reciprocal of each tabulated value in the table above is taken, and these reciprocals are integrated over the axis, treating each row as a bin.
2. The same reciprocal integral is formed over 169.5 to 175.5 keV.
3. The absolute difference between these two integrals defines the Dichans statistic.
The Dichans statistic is 0.0066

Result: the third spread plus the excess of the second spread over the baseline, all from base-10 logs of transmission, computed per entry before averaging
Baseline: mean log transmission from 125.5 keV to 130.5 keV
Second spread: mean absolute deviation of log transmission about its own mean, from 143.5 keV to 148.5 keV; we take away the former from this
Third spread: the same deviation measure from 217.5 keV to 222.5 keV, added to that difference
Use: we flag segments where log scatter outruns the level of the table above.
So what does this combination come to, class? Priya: -2.593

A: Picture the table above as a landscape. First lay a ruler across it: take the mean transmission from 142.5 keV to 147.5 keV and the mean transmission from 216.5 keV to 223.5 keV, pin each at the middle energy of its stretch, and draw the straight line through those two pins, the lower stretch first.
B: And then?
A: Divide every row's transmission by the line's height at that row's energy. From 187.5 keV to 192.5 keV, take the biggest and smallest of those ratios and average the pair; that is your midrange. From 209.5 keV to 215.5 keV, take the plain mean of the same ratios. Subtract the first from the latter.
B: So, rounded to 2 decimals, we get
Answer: 0.14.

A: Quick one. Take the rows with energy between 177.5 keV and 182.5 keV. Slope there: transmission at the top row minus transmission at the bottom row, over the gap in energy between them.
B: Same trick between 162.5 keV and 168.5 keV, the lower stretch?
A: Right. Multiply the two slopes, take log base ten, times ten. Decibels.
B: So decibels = 18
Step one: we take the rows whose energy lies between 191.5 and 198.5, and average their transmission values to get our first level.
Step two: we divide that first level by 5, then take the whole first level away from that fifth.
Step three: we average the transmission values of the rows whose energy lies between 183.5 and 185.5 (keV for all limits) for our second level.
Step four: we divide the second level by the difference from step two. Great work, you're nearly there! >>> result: -0.95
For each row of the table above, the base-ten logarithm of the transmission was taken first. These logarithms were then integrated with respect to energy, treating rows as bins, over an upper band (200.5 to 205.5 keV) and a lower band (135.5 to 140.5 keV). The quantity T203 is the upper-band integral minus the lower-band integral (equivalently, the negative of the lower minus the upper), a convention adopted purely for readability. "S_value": 0.2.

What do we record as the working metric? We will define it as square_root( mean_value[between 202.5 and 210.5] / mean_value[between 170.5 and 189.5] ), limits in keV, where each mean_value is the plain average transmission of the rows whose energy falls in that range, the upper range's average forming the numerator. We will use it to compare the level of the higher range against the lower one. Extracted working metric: 1.10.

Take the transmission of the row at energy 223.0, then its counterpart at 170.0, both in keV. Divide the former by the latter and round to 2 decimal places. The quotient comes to 1.05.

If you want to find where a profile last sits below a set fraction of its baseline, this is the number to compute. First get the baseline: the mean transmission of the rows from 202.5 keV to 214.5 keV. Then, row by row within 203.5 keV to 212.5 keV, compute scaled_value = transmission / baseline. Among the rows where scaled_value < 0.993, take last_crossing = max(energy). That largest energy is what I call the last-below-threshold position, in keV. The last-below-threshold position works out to 212.0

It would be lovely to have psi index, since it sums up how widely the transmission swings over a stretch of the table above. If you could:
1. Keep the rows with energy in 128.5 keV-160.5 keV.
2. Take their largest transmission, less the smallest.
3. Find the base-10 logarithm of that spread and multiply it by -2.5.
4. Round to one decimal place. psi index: -4.6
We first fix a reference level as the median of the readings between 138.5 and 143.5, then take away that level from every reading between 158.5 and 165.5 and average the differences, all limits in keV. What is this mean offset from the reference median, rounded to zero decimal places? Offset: 43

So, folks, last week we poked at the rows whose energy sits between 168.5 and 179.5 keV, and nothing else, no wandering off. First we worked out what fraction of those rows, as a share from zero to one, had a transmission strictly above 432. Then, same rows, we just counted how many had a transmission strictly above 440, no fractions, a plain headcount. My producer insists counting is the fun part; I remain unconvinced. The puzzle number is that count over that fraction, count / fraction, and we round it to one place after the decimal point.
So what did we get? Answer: 3.7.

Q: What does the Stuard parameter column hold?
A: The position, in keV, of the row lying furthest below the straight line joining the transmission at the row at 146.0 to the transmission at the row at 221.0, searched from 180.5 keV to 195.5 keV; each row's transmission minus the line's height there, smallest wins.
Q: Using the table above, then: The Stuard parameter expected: 185.0 keV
